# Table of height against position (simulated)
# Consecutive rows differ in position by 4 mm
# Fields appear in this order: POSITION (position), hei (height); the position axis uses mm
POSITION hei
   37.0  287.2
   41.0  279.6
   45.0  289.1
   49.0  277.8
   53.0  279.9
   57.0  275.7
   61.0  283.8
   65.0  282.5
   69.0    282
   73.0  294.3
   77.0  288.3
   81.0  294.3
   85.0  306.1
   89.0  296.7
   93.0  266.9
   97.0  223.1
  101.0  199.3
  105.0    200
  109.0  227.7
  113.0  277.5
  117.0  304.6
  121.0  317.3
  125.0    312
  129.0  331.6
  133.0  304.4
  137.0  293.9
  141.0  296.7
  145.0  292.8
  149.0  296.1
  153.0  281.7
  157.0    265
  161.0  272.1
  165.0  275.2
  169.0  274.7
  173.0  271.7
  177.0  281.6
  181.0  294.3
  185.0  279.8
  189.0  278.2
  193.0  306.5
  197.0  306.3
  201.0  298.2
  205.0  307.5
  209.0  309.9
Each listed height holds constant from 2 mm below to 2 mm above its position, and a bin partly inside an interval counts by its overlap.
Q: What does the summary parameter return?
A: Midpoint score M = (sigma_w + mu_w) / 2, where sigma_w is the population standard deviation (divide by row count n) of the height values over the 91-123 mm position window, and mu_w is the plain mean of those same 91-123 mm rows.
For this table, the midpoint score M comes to 148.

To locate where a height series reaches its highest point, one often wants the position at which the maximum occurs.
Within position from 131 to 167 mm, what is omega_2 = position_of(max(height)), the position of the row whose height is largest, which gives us 133.0 mm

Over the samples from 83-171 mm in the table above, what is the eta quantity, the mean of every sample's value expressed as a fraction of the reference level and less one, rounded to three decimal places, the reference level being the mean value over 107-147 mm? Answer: -0.060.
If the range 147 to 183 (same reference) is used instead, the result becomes -0.056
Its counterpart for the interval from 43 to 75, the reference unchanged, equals -0.043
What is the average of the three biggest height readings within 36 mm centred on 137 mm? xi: 320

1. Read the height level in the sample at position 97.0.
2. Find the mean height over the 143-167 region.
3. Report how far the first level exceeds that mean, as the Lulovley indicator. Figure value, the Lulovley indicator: -57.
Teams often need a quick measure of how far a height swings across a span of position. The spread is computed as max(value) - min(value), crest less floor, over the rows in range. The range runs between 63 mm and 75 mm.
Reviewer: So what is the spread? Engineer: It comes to 12.3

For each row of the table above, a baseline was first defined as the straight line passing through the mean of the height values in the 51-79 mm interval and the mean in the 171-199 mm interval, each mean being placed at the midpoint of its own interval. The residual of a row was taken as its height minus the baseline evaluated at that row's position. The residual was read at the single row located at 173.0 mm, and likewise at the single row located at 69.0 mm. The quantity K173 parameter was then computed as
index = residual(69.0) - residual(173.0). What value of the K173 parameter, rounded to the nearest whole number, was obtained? 14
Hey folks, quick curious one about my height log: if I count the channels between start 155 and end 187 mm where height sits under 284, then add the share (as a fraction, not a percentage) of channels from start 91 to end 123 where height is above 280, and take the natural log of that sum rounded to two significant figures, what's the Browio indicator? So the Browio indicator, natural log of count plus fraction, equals 2.0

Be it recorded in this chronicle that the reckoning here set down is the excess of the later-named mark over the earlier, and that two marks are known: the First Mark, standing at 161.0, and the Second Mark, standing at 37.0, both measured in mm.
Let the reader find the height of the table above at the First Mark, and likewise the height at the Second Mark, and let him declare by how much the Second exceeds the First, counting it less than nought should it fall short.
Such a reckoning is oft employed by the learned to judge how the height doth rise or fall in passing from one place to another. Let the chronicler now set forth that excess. 15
